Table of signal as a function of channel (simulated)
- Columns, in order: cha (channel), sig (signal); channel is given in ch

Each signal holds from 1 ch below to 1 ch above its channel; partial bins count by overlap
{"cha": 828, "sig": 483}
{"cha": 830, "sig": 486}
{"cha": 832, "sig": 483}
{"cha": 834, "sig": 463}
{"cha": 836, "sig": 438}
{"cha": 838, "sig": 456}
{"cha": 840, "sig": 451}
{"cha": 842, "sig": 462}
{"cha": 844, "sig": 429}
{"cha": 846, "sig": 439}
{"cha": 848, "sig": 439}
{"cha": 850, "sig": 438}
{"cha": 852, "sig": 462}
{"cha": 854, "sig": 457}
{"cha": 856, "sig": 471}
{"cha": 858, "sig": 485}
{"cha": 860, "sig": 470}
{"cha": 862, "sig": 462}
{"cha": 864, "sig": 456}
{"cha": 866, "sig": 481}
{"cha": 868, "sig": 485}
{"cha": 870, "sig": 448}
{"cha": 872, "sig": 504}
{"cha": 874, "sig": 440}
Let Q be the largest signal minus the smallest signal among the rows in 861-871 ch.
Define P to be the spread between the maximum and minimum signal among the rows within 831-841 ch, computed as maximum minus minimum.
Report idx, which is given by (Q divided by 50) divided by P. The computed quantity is 0.0164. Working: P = 45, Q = 37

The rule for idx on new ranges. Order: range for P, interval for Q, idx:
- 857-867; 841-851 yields 0.0228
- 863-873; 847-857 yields 0.0118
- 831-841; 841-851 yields 0.0147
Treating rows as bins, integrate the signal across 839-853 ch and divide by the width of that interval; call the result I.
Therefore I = 446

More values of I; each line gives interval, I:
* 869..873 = 476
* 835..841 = 448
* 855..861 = 475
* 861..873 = 473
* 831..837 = 461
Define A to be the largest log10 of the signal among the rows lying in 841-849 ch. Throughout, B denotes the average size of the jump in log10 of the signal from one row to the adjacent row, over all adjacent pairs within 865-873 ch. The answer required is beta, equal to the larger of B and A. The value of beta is 2.66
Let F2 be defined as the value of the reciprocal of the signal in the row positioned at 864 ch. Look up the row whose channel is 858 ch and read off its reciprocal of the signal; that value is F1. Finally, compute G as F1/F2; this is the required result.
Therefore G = 0.94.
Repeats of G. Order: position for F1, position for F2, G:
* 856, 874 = 0.93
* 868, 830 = 1.00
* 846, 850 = 1.00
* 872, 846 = 0.87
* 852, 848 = 0.95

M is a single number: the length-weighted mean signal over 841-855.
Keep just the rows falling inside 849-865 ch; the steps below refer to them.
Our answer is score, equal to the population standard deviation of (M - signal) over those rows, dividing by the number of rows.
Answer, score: 12.8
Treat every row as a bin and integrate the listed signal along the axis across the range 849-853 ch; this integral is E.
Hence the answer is 1800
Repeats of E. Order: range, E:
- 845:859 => 6382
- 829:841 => 5554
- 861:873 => 5672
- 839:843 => 1826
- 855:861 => 2852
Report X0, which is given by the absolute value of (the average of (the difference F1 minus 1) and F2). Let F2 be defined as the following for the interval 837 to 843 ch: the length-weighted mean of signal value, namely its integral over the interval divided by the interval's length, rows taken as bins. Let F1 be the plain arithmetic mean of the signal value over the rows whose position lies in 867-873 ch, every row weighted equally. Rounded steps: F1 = 479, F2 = 456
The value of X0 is 467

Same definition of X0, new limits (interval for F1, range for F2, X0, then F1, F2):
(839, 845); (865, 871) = 459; 447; 471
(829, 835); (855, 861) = 476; 477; 475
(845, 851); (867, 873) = 458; 439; 479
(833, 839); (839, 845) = 449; 452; 447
